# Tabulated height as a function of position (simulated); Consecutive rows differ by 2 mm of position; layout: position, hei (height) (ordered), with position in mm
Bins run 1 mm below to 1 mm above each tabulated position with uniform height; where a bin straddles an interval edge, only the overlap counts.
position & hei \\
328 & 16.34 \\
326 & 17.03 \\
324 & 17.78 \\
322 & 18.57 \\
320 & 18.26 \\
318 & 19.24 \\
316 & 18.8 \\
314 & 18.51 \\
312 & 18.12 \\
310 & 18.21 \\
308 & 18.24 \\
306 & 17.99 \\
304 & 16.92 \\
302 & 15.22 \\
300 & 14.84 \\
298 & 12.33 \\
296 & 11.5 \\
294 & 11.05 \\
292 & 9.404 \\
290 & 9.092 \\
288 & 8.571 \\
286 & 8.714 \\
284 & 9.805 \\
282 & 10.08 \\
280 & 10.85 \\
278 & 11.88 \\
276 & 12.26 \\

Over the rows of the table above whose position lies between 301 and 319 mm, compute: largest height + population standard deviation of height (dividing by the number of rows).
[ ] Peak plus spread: 20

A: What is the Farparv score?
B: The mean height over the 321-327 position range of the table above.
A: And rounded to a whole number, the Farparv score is 18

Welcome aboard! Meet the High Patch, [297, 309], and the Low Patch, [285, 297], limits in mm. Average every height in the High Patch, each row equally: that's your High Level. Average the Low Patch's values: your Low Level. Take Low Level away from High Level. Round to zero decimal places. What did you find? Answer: 6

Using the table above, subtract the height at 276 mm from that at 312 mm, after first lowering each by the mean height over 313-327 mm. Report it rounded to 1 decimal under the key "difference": 5.9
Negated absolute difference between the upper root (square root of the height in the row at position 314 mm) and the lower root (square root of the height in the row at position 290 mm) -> -1.29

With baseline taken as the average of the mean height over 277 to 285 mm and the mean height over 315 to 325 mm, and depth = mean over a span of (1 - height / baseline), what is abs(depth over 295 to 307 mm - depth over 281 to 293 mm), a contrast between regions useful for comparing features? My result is 0.38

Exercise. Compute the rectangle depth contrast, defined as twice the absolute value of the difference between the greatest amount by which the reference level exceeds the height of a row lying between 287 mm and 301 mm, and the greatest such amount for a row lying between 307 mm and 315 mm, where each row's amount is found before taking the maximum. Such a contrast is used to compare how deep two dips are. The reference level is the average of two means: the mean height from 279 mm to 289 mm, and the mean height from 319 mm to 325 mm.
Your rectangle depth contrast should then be 19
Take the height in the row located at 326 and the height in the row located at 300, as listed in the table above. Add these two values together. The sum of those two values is 32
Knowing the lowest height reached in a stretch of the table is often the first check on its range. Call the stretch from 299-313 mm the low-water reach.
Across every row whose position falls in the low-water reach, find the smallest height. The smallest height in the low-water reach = 14.84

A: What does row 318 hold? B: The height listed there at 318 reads 19.24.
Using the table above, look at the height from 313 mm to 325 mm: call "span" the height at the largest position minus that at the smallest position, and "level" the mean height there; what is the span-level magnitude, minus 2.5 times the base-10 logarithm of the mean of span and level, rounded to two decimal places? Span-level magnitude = -2.37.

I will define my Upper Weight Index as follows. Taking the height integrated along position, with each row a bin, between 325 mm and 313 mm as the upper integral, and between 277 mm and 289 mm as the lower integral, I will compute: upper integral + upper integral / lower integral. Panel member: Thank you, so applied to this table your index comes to 224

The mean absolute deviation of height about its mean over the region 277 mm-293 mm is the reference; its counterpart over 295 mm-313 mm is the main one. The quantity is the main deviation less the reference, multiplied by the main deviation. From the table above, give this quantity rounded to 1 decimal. 2.9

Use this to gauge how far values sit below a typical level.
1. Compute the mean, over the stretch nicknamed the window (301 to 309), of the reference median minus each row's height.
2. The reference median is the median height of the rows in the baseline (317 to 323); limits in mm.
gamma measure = 1.5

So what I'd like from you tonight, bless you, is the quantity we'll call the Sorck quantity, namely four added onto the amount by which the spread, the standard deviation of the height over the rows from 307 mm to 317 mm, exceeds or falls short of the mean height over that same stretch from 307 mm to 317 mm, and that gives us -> -14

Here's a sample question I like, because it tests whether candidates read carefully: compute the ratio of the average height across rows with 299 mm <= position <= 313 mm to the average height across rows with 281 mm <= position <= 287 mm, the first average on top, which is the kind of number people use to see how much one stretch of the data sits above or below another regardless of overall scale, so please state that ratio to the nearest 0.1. 1.8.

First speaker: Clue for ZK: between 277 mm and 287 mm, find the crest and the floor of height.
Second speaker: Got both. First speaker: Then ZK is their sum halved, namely 10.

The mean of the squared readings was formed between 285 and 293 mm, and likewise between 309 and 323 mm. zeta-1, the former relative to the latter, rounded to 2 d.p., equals 0.23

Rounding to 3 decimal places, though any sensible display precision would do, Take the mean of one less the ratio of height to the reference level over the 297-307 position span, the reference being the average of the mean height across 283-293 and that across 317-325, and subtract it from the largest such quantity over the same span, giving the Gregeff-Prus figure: 0.227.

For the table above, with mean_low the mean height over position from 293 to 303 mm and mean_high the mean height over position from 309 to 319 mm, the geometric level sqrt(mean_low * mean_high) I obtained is 15.5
